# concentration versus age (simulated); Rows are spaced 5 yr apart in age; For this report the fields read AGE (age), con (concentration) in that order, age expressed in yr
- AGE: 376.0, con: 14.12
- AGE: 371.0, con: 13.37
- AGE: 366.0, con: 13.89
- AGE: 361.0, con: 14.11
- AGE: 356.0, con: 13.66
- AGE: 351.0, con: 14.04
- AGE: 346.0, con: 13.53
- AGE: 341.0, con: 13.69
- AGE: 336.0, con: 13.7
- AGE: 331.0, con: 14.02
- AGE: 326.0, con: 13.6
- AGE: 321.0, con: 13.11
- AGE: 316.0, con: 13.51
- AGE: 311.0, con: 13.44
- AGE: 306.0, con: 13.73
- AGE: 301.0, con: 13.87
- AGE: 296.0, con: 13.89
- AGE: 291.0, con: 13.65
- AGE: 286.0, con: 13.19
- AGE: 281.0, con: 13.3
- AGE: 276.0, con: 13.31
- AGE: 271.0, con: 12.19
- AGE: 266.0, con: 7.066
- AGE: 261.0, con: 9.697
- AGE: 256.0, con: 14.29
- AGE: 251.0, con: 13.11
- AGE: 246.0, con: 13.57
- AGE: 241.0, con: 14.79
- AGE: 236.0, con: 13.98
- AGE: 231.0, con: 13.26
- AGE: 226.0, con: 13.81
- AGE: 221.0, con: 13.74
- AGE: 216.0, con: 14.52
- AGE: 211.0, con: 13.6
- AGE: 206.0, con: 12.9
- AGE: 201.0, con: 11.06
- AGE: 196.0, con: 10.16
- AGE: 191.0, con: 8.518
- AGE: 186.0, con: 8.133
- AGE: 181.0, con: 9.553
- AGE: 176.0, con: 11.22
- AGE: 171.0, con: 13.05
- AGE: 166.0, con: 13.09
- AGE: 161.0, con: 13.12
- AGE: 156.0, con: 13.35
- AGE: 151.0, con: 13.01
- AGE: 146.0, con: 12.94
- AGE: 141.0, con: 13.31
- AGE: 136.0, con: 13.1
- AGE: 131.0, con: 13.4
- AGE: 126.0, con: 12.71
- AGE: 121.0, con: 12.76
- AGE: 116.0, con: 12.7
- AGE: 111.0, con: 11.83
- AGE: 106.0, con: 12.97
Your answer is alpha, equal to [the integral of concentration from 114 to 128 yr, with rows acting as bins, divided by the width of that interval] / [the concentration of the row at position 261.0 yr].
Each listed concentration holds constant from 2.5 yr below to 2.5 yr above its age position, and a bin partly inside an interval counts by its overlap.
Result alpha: 1.3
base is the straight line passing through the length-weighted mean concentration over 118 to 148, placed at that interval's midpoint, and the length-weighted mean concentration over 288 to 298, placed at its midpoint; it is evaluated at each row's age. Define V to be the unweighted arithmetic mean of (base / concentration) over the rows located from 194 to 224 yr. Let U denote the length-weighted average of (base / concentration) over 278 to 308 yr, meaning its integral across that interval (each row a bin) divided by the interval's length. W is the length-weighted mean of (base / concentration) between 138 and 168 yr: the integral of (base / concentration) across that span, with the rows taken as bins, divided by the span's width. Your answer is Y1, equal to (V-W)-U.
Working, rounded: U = 1.01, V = 1.07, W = 1.00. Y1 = -0.94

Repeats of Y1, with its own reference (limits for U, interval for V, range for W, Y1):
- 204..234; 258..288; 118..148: -0.73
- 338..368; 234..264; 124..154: -0.97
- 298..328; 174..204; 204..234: -0.63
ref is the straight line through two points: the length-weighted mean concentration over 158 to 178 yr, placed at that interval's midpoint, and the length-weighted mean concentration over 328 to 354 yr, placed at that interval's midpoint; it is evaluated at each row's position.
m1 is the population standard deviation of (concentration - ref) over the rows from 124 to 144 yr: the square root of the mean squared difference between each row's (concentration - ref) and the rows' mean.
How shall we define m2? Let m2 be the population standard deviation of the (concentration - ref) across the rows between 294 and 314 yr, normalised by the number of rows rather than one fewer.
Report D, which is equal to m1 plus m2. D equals 0.46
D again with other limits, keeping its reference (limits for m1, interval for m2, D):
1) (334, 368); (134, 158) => 0.33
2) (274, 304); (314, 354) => 0.48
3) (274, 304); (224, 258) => 0.78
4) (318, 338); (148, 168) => 0.43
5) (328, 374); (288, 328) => 0.56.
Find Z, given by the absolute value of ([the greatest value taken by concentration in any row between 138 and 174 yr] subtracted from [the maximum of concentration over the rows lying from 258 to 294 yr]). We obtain 0.3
